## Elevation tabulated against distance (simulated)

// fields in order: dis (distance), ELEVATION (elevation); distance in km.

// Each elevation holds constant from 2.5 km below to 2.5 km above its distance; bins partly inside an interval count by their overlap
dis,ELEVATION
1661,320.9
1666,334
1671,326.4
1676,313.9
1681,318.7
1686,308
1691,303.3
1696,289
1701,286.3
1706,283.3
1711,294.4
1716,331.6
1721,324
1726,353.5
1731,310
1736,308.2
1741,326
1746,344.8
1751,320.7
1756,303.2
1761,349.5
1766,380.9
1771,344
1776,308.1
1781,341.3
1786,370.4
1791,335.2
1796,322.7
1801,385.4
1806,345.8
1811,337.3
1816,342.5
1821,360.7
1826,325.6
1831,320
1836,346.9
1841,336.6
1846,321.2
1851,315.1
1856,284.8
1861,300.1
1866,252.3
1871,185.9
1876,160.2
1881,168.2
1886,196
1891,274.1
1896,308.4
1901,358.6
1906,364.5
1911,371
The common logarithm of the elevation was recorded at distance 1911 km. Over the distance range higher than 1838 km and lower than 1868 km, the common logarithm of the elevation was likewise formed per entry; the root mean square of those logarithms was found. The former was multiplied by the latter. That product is 6.37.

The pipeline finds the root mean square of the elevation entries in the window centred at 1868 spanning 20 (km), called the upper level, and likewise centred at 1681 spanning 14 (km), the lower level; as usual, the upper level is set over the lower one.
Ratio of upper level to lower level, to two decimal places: 0.74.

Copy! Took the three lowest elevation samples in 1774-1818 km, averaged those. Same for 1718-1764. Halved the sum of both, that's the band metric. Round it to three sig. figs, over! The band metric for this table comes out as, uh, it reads 315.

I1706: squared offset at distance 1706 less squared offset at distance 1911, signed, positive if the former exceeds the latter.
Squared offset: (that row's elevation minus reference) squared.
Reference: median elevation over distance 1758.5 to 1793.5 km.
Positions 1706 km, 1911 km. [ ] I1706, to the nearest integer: 2955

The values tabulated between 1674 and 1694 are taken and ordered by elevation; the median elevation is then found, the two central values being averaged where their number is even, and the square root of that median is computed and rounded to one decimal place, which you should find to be 17.6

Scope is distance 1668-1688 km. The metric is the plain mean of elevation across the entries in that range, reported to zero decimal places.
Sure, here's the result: 317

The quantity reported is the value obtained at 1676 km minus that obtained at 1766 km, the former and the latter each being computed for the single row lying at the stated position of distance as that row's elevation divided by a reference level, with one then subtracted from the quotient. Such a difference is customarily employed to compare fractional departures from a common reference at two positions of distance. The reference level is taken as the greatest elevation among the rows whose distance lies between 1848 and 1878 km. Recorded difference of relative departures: -0.21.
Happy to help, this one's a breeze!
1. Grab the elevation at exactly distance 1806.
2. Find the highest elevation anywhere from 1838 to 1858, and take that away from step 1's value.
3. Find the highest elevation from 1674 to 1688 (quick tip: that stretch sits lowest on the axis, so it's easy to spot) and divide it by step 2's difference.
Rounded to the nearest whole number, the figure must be 35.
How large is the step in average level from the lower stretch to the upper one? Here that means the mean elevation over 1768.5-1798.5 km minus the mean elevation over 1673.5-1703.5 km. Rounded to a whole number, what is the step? 34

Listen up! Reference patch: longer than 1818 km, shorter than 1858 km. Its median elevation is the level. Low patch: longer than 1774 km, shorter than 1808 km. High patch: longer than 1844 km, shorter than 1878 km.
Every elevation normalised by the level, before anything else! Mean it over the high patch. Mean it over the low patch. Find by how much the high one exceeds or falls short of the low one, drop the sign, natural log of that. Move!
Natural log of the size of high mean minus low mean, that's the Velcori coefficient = -1.35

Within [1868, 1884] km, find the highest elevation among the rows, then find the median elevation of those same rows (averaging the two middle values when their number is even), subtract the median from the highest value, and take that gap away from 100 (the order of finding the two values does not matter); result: 82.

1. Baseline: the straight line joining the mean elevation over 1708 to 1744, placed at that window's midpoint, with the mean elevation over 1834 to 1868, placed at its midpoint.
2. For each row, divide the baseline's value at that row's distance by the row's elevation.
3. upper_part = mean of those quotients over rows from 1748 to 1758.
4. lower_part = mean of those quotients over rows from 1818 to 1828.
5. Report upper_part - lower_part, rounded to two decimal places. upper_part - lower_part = 0.11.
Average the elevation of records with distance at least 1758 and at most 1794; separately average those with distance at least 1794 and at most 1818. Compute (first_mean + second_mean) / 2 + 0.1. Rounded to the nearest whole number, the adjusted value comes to 347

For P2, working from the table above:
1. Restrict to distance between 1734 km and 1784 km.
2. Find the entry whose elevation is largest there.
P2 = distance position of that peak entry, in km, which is 1766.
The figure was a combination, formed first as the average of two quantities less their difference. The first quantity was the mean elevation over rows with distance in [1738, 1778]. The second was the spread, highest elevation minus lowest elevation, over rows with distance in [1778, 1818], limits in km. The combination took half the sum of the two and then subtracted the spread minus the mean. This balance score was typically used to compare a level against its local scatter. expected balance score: 471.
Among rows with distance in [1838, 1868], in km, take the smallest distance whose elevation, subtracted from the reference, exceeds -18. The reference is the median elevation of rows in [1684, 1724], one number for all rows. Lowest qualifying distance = 1851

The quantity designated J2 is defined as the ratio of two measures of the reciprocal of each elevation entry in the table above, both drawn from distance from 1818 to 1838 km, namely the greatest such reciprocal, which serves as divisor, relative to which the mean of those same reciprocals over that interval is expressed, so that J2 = 0.948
